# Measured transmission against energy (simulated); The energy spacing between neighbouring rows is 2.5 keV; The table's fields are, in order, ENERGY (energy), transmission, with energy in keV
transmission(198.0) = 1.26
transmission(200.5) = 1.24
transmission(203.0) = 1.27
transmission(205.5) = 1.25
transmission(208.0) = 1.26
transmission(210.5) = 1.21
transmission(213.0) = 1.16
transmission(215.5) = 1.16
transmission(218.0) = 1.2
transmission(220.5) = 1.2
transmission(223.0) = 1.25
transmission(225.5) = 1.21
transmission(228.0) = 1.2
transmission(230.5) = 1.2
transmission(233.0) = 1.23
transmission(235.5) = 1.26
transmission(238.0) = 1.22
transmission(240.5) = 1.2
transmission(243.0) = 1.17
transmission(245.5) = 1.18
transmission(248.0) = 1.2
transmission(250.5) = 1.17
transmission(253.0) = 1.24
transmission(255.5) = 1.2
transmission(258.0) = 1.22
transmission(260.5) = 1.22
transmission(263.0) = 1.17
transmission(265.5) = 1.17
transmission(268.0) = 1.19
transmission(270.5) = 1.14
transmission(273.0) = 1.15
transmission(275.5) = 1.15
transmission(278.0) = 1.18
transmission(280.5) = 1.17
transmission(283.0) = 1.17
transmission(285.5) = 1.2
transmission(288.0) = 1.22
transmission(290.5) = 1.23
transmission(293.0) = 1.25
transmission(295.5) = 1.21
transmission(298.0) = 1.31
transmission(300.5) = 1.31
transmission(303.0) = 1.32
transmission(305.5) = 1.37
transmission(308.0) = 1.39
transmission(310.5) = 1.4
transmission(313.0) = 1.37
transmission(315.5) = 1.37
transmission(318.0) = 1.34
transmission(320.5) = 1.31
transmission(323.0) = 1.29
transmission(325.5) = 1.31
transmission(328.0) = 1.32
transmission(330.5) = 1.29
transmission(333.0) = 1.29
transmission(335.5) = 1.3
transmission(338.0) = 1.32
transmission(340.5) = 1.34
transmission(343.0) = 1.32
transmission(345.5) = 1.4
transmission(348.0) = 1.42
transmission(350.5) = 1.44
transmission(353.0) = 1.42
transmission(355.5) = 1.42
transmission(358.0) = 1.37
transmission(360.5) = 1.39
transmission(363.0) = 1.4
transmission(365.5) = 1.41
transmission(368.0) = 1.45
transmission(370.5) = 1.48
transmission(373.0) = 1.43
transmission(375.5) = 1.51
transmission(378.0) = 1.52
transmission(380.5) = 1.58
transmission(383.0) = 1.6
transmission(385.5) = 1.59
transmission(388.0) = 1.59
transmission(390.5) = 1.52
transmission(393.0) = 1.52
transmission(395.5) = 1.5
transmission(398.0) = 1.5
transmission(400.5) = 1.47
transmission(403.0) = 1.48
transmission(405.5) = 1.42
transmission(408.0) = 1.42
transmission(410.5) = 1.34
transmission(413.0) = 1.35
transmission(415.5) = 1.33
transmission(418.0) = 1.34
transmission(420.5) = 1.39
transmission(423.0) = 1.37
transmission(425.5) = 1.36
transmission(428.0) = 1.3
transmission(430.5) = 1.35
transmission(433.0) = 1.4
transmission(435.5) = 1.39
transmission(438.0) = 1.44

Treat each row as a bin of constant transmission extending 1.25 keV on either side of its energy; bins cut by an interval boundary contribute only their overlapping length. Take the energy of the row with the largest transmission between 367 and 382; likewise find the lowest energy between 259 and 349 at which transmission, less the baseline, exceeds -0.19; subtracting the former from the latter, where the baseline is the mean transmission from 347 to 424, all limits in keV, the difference -82.5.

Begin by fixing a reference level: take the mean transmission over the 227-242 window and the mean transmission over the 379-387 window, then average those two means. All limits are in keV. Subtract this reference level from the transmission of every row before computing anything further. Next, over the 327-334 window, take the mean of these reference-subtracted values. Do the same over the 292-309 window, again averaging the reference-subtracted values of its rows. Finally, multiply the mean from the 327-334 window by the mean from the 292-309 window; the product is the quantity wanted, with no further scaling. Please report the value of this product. 0.010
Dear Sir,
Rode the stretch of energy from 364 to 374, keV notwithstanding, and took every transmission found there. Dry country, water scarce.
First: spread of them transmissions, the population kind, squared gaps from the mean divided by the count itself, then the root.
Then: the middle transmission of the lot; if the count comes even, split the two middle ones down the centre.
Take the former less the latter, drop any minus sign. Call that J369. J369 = 1.41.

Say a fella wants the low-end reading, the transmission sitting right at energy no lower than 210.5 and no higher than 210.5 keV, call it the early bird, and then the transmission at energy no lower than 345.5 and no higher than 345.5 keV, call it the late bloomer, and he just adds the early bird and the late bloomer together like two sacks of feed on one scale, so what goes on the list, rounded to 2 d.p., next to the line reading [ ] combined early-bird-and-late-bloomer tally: 2.61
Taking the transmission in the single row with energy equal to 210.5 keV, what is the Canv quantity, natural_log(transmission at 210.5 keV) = 0.19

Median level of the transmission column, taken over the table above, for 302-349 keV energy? 1.32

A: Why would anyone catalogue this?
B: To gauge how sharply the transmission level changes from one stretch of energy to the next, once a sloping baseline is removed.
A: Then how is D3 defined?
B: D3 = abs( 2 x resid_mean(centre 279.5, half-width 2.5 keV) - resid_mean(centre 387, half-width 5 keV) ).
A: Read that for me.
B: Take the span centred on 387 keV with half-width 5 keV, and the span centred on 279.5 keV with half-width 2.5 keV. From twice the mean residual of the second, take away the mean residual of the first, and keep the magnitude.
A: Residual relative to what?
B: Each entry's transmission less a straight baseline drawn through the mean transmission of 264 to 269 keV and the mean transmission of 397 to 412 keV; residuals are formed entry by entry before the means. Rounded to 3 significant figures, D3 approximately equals 0.227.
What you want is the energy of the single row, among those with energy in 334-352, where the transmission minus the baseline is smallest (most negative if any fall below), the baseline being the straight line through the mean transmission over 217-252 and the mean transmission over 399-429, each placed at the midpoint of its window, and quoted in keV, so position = 335.5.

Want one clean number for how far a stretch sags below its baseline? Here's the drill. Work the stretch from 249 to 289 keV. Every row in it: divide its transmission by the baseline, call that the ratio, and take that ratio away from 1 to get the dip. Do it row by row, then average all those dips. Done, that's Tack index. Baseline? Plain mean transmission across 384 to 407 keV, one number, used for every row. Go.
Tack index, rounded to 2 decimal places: 0.22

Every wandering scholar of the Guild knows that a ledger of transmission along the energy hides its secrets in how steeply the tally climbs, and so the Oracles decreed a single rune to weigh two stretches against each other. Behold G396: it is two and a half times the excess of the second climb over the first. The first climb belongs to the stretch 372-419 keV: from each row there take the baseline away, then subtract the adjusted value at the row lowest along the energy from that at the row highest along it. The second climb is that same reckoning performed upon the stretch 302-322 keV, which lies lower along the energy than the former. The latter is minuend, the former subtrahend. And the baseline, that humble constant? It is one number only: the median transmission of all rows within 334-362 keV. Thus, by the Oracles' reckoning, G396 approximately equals 0.20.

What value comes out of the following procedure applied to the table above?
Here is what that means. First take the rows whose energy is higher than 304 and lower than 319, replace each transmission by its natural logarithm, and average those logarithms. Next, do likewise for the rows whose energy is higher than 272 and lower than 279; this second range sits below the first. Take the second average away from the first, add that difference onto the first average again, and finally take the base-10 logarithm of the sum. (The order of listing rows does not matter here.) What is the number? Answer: -0.31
